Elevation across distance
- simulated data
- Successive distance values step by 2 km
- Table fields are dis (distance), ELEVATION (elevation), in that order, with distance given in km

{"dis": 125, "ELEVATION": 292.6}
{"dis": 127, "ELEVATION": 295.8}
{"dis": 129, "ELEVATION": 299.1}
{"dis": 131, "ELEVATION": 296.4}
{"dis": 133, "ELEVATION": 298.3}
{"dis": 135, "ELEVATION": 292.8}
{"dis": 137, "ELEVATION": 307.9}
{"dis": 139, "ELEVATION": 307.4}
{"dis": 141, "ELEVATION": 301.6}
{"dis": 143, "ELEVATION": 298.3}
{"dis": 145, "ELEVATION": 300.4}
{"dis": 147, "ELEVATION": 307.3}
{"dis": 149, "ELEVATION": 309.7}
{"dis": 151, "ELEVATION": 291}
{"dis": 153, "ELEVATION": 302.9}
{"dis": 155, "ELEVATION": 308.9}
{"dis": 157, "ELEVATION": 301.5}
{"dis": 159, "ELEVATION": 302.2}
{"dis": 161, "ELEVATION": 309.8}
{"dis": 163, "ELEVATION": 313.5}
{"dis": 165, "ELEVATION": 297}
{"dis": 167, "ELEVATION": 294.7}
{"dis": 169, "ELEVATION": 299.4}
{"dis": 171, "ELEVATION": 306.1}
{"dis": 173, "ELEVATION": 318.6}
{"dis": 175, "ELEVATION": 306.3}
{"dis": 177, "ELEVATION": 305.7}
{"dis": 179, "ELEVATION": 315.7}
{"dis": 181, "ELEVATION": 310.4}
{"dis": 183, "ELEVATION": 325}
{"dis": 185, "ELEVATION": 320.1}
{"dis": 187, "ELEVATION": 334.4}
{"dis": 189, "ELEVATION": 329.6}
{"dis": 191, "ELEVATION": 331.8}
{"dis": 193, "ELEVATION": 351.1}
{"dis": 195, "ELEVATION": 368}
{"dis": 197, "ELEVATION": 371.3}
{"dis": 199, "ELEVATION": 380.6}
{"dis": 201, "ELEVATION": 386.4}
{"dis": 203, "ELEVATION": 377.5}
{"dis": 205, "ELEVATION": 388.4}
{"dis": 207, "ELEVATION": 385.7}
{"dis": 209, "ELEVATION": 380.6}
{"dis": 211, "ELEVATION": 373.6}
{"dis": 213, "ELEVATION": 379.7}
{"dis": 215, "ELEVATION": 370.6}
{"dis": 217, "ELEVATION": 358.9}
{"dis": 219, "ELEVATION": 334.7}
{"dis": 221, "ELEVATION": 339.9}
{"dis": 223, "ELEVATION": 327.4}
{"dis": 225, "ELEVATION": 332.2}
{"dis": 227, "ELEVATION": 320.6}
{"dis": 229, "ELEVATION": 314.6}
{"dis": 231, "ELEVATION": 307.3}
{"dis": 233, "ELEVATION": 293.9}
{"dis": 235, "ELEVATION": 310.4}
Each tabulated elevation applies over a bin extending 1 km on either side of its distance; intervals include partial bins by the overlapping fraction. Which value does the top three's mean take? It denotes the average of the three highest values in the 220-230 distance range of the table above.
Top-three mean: 333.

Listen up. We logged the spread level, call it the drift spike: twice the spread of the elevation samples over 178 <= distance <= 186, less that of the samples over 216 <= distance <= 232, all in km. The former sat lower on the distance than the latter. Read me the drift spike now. -4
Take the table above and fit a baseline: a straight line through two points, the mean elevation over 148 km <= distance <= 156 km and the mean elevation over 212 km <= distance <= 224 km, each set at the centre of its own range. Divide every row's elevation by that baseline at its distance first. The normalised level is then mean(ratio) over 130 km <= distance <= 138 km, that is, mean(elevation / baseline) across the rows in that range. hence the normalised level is 1.03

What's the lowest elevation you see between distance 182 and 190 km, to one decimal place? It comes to 320.1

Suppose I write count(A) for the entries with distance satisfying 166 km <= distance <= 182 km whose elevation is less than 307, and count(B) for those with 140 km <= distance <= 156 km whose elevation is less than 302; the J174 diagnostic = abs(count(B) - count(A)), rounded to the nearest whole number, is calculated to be 1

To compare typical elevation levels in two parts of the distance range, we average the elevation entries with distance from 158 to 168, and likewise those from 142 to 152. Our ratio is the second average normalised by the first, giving 0.99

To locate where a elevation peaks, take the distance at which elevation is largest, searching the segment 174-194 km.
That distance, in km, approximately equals 193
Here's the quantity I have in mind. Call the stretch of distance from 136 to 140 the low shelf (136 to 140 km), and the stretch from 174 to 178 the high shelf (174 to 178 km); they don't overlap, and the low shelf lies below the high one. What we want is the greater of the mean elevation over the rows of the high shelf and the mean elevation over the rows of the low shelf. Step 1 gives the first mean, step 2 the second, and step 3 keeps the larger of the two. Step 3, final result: 308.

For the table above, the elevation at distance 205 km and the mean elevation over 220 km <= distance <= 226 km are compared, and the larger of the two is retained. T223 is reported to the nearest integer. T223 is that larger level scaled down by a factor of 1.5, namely 259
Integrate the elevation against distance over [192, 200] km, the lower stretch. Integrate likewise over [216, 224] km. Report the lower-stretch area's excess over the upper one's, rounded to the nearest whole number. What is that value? 220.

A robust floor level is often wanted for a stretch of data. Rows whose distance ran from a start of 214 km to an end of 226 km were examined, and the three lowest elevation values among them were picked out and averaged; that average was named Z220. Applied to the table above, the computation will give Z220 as 331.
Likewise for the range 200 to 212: 377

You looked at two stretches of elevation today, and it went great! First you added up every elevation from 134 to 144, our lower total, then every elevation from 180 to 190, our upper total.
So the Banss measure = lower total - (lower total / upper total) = 1507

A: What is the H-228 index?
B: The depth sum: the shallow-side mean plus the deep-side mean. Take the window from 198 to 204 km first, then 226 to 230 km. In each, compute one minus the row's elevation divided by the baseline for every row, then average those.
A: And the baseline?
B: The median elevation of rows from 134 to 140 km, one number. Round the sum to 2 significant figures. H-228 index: -0.27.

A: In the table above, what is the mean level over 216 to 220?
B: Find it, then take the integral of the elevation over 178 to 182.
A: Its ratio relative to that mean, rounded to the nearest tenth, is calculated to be 3.6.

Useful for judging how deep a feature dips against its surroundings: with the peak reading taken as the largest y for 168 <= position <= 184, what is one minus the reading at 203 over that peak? -0.16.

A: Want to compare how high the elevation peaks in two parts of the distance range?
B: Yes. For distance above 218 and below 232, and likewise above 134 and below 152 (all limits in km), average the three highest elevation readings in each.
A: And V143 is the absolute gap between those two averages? 27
